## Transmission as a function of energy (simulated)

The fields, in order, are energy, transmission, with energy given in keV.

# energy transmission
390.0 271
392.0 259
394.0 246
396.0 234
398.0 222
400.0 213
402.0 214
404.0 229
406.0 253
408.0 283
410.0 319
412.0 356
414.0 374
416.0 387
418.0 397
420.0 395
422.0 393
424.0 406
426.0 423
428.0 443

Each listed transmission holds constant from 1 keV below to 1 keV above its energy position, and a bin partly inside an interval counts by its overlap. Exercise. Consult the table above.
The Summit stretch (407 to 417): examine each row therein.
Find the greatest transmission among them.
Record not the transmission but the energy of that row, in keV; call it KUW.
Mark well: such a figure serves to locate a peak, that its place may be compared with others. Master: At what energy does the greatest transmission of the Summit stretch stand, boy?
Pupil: 416.0 keV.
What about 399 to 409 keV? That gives 408.0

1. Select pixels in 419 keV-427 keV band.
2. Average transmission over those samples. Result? 404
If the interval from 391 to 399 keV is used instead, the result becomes 240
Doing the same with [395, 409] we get 235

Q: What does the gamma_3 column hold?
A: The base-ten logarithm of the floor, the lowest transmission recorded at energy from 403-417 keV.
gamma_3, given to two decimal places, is 2.36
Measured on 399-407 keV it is 2.33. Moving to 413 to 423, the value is 2.57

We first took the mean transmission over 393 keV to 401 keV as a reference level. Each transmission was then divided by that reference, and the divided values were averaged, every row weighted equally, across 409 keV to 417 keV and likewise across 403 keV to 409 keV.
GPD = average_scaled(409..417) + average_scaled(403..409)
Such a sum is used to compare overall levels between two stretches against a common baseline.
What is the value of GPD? 2.68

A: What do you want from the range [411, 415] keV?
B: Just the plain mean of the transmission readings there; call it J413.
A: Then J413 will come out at 365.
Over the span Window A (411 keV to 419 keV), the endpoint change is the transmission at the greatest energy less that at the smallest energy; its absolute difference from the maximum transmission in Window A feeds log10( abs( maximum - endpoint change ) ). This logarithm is 2.55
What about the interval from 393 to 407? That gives 2.39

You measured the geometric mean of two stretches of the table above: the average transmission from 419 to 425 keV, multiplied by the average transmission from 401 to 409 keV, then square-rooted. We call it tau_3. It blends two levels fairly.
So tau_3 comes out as 312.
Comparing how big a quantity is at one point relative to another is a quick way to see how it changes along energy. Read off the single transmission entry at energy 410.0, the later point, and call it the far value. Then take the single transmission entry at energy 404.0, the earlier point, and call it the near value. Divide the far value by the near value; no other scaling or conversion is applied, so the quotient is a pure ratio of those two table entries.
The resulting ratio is 1.4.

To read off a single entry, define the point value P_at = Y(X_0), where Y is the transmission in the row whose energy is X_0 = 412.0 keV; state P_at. 356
